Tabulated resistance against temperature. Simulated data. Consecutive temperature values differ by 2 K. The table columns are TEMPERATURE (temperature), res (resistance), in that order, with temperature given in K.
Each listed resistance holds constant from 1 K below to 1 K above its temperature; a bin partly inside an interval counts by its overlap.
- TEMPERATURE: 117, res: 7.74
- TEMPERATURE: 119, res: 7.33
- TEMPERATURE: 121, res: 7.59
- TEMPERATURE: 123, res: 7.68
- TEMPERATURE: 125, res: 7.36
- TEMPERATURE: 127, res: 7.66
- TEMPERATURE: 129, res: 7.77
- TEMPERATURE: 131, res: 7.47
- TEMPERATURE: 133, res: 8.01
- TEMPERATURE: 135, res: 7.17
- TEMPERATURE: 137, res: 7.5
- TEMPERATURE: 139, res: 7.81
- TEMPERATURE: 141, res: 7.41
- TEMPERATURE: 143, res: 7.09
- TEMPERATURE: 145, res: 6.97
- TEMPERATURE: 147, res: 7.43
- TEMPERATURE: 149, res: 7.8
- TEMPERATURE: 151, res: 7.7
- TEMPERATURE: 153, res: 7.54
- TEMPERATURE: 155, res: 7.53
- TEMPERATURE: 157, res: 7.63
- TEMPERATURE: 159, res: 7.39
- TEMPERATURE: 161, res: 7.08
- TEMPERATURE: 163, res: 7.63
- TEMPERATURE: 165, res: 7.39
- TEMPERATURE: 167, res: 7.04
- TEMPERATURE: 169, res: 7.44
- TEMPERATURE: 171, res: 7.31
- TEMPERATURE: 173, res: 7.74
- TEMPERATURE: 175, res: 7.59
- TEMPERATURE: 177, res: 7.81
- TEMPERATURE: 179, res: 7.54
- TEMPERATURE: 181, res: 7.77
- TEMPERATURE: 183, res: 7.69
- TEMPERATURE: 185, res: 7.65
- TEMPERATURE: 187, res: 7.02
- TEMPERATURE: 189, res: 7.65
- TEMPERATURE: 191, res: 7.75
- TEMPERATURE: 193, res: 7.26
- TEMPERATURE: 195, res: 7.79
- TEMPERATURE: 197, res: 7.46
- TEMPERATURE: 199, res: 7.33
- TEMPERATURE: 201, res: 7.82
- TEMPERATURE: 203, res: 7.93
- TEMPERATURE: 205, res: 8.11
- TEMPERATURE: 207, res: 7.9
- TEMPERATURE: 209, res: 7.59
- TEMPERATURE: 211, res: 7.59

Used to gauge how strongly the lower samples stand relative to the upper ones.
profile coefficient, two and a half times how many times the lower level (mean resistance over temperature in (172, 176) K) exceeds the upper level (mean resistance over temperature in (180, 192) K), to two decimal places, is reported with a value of 2.53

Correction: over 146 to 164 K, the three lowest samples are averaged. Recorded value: 7.30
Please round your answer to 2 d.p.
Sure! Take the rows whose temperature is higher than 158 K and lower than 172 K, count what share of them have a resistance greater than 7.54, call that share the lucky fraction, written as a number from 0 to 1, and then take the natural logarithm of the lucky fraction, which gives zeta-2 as -1.95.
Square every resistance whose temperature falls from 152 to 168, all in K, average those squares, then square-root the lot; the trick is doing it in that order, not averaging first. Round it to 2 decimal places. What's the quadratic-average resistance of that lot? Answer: 7.41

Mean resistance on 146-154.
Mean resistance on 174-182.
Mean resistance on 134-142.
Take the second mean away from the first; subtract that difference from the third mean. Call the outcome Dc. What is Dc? 7.53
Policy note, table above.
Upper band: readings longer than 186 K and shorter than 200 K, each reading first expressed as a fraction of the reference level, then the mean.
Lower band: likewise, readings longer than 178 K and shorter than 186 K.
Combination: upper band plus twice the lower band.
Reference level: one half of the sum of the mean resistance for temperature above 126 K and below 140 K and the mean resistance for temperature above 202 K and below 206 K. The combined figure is 2.913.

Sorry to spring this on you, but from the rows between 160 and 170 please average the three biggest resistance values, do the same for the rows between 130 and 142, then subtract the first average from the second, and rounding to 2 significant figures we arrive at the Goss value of 0.29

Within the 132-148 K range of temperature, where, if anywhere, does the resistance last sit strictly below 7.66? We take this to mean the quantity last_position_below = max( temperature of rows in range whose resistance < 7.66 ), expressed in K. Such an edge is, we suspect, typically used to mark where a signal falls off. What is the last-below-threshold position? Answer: 147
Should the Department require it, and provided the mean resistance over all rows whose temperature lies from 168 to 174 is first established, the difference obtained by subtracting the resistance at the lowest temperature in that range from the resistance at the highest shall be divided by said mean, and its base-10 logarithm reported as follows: -1.40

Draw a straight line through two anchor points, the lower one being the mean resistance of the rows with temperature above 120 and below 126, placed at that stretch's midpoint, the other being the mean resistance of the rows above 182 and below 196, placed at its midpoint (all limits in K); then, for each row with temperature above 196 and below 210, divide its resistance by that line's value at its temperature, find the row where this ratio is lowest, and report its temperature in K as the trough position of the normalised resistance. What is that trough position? 199 K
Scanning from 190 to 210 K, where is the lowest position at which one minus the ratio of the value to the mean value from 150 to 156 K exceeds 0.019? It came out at 193 K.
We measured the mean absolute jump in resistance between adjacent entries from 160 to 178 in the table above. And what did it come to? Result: 0.31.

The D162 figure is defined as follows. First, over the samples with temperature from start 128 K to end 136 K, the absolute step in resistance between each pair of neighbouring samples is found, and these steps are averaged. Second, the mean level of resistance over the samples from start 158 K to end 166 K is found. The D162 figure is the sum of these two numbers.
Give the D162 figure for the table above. 7.9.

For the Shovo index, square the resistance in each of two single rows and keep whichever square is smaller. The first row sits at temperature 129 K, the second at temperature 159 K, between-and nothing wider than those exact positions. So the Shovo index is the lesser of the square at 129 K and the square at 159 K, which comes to 55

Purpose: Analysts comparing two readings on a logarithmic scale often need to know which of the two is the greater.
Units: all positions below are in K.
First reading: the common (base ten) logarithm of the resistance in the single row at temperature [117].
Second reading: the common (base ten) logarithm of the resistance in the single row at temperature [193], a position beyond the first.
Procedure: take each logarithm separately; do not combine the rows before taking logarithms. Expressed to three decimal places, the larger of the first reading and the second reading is 0.889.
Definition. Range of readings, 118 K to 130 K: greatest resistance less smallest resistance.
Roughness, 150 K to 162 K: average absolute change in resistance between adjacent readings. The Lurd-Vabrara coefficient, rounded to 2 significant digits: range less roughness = 0.28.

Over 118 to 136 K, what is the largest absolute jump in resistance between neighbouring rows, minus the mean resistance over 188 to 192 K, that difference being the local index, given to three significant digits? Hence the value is -6.86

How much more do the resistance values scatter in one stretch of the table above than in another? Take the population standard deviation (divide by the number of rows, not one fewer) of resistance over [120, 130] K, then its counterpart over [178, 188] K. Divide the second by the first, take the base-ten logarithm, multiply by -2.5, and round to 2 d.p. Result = -0.71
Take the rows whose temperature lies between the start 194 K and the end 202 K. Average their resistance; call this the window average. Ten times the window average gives 76.0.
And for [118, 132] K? 75.5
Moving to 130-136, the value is 75.5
